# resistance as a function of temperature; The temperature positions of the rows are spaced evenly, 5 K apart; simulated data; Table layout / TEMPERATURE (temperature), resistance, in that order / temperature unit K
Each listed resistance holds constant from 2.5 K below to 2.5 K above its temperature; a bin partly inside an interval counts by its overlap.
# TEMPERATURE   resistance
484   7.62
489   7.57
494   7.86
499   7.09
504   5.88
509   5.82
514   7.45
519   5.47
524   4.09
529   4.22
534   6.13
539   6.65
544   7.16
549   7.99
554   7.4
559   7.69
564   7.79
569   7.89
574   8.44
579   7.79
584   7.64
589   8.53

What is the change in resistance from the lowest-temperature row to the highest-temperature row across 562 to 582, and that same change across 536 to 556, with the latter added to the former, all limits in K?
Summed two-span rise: 1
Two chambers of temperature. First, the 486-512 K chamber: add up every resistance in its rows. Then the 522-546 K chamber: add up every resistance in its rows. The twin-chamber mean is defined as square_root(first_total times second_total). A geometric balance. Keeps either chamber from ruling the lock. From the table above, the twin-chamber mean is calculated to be 31.1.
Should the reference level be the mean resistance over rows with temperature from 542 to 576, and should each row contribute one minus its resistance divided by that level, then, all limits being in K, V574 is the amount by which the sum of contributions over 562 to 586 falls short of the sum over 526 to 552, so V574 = 1.0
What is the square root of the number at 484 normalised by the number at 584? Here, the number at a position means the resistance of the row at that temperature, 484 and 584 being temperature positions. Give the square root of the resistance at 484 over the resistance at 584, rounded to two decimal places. 1.00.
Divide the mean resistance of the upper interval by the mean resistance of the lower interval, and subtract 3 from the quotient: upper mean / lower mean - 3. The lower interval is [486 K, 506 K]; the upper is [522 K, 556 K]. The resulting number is -2.1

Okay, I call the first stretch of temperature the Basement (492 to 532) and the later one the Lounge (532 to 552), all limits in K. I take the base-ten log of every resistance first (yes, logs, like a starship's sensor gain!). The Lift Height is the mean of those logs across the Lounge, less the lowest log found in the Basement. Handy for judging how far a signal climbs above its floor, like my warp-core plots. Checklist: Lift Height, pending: 0.23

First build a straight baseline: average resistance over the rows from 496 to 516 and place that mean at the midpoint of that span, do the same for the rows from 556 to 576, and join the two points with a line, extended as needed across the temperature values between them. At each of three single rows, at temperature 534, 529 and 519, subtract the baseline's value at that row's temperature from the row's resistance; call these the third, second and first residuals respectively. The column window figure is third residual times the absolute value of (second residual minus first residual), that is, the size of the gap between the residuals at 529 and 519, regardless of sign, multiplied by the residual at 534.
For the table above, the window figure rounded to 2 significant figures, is -1.6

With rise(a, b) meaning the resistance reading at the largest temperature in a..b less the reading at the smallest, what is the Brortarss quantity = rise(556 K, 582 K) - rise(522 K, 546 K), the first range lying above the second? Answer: -3.0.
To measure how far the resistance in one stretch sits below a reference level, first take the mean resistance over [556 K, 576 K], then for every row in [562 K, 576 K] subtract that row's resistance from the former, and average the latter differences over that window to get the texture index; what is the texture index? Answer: -0.1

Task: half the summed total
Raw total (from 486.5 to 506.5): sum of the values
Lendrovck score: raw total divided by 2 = 14.2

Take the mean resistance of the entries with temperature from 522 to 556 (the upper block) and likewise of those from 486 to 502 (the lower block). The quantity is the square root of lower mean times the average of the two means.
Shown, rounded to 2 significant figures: 7.2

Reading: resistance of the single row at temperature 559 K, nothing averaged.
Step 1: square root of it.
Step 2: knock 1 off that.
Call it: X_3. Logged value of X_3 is 1.773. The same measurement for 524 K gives 1.022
